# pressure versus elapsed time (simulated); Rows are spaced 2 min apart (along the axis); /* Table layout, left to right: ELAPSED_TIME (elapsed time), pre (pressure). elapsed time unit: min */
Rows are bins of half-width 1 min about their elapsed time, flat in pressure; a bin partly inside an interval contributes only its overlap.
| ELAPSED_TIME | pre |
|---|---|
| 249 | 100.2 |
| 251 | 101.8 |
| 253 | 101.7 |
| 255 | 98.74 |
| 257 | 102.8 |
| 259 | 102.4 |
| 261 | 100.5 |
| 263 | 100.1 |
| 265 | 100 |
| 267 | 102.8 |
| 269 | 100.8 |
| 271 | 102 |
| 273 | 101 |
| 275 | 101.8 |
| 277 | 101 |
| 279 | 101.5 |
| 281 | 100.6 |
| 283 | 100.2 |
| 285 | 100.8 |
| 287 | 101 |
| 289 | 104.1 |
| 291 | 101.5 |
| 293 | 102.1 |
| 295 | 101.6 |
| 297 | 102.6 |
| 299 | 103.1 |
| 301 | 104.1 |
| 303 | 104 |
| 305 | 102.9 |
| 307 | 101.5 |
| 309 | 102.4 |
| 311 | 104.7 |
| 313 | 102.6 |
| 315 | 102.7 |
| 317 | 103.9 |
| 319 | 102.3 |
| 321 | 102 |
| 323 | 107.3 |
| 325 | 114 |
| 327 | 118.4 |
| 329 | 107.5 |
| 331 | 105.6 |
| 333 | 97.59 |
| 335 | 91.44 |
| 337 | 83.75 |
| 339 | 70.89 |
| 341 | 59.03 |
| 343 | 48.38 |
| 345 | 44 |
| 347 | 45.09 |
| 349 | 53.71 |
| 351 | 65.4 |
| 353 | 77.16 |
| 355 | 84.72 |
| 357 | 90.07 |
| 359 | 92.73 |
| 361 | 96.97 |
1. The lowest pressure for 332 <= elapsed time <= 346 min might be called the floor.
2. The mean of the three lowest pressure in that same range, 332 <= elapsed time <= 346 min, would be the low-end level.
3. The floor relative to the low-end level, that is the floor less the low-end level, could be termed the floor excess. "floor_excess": -6.5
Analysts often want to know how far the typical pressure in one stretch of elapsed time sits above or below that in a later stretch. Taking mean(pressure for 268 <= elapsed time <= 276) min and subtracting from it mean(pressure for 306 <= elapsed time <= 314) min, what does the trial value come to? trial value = -1.4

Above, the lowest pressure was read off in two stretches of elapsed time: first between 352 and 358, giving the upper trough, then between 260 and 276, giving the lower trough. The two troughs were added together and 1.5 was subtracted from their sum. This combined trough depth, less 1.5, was 176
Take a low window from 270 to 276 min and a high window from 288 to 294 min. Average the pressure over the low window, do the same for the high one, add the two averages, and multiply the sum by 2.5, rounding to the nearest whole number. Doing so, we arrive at 510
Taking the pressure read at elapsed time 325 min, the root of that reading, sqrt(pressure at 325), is 10.7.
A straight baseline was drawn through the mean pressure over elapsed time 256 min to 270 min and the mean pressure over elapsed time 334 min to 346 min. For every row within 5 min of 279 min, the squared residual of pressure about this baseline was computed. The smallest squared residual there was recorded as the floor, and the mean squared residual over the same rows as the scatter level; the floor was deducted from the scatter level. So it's 14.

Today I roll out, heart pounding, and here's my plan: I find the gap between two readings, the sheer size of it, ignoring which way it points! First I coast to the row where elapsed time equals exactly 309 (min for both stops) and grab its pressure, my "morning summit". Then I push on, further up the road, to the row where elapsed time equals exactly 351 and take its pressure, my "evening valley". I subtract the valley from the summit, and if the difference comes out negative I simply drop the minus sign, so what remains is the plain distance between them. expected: 37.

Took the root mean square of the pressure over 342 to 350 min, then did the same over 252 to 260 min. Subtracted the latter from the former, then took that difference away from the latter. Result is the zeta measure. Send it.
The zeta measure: 155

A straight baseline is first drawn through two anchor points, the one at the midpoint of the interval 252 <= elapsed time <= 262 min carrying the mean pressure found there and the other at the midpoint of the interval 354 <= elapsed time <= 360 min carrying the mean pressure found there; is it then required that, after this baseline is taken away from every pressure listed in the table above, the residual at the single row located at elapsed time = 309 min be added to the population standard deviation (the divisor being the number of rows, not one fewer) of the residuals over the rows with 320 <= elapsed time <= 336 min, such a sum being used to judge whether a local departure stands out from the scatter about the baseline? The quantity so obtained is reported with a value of 15.2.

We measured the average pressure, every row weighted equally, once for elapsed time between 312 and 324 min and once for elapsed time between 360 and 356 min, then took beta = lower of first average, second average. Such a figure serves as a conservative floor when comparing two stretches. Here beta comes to 91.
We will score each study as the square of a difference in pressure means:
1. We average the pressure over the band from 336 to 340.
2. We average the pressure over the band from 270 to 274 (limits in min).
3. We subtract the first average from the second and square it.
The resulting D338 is 585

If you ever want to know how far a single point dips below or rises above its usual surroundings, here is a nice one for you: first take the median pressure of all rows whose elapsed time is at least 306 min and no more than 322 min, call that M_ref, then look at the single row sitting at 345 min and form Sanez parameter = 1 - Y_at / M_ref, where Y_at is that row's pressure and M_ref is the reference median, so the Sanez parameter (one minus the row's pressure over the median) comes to 0.571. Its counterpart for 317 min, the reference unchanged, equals -0.014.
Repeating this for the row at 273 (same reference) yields 0.015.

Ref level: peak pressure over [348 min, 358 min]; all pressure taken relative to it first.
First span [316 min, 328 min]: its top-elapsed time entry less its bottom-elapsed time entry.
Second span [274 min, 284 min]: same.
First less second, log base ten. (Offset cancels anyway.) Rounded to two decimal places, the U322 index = 1.21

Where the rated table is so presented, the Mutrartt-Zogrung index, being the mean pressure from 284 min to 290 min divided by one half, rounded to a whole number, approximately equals 204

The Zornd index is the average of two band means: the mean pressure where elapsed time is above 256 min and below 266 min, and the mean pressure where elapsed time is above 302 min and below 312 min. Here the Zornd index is 102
